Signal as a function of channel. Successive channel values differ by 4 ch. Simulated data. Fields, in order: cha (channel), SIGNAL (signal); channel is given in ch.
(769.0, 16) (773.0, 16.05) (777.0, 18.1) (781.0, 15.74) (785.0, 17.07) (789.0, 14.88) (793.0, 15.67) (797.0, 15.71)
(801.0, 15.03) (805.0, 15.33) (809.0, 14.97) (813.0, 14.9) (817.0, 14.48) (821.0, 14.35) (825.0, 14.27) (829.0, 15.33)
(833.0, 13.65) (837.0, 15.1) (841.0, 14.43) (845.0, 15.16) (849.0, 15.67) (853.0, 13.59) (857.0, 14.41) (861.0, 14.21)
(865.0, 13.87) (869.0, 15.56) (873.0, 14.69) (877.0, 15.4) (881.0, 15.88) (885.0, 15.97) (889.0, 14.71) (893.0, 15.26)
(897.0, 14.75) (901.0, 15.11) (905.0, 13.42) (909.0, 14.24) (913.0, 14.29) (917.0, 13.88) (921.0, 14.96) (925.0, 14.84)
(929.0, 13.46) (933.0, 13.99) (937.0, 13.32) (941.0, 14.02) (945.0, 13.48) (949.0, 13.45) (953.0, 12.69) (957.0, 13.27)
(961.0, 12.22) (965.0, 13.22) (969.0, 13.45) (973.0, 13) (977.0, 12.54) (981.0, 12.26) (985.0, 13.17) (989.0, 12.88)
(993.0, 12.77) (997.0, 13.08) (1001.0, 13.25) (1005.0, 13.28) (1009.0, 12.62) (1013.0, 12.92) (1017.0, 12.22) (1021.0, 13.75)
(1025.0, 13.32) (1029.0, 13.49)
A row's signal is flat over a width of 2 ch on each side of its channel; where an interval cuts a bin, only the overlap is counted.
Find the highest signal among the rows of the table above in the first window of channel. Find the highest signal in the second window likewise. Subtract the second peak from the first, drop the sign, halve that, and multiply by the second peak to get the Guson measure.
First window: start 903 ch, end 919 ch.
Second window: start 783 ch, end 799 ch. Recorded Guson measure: 24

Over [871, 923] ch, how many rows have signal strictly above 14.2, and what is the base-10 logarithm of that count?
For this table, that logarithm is 1.04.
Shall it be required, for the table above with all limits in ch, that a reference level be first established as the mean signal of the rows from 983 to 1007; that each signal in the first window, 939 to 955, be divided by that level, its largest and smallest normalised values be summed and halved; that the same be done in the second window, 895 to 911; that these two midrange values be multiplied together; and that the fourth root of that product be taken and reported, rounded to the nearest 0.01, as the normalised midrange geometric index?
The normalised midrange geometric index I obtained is 1.03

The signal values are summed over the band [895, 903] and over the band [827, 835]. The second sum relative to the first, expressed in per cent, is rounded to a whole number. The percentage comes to 97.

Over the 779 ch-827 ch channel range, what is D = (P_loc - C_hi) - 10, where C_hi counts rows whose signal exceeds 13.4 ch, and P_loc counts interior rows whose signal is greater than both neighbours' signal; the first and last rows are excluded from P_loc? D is -19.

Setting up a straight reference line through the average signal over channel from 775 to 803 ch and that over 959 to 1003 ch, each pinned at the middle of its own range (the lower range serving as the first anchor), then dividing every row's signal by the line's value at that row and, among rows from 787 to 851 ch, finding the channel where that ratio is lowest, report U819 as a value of 833.0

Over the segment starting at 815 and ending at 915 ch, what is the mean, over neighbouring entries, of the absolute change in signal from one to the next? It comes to 0.8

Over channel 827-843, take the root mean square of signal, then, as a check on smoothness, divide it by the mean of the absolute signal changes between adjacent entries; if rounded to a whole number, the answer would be 12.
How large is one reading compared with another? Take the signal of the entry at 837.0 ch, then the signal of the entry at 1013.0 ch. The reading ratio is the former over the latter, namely 1.17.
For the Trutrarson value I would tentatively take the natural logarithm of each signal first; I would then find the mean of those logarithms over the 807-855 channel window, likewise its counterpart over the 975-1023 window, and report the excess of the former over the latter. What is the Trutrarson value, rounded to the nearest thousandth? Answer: 0.128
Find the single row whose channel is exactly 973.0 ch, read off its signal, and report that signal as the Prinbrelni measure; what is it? 13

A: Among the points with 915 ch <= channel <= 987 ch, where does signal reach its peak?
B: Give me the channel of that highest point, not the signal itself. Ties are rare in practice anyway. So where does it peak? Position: 921.0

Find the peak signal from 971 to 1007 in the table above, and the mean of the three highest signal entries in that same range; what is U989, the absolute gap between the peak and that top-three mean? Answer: 0.047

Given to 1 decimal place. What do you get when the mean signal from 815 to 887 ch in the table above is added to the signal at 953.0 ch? 27.5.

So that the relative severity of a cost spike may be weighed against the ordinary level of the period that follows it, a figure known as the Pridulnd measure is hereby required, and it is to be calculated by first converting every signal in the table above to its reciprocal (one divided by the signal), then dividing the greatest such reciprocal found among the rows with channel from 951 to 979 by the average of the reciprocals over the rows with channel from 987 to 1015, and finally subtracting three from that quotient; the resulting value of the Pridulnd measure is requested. -1.94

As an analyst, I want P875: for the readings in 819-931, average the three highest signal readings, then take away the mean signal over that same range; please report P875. 1.2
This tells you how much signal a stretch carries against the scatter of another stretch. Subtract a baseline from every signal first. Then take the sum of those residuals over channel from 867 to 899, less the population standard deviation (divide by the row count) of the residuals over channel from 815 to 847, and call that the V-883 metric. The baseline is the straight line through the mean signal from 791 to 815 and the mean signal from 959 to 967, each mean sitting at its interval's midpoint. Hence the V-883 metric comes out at 10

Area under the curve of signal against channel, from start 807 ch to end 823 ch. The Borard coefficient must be 235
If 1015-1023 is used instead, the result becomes 104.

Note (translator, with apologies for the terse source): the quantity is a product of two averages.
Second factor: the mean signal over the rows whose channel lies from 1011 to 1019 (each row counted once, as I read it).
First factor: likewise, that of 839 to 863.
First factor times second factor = 183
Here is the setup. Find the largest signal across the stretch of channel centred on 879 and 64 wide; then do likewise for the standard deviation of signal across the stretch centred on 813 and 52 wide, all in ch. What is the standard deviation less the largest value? -15.4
